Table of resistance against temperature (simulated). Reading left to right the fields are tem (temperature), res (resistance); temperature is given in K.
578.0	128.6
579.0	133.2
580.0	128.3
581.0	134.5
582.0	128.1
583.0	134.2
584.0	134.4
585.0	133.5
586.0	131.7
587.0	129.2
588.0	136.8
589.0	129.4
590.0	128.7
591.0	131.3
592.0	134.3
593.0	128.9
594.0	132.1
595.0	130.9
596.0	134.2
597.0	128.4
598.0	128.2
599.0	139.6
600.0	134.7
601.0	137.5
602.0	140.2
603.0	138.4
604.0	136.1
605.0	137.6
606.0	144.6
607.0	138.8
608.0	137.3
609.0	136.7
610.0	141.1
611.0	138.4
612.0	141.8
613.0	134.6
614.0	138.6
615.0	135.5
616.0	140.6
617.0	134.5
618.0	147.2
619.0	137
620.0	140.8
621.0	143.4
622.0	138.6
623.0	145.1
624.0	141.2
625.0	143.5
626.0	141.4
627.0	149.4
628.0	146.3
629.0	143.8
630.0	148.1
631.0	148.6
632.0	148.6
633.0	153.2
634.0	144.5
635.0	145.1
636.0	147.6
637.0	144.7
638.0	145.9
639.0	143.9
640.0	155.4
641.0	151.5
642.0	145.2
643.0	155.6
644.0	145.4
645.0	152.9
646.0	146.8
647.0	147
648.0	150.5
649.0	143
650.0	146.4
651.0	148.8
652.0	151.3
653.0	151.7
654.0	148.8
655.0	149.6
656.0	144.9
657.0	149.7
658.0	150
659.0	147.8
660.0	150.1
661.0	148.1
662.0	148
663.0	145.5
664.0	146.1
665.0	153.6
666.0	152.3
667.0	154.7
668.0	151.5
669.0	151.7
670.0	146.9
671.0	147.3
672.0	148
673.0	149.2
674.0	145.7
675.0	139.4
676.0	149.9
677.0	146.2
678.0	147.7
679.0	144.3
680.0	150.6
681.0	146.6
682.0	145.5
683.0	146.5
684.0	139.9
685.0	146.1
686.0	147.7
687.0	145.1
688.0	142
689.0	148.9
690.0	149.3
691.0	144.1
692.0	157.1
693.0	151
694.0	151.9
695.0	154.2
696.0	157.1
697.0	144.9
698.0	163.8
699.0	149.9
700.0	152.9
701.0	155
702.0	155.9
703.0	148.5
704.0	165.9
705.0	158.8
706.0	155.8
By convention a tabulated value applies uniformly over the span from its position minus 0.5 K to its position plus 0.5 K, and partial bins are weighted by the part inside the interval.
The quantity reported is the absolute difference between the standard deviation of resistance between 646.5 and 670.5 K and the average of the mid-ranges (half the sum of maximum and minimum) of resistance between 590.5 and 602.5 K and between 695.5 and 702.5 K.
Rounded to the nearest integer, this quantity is 141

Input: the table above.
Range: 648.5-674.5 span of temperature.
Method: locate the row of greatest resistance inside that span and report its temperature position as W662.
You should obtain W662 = 667.0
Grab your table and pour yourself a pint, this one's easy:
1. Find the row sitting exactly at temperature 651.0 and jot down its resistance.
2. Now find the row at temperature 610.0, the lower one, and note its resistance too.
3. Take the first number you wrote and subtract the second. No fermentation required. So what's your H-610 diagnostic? 8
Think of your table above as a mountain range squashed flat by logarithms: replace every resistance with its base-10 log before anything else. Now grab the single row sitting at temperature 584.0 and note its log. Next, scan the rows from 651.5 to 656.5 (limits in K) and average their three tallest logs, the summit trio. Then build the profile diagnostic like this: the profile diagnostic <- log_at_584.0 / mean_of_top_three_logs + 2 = 2.98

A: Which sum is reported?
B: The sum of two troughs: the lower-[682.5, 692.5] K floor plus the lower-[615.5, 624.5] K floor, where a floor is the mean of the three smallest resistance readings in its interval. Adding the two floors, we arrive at 279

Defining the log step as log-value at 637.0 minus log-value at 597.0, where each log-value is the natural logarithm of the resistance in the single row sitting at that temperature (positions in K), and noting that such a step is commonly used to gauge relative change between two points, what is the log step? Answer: 0.12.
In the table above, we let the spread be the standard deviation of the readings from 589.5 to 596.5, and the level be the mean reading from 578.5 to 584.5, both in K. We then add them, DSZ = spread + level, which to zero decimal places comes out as 134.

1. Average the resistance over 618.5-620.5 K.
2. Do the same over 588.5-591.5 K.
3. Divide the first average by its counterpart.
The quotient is 1.07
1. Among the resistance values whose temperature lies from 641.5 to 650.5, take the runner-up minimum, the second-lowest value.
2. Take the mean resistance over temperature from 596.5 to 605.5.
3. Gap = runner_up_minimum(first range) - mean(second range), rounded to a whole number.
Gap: 10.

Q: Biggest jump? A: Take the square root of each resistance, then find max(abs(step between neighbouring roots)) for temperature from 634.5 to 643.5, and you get 0.47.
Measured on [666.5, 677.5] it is 0.44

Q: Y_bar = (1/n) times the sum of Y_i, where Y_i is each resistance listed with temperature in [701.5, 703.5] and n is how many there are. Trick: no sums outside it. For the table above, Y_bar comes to 152.2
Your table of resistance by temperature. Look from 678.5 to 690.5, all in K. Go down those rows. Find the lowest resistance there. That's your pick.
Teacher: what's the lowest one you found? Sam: 139.9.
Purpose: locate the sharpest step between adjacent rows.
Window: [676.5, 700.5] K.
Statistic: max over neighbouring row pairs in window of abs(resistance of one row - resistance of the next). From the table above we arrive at 19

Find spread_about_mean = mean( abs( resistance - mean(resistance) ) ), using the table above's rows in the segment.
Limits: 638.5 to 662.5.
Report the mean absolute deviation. 2.6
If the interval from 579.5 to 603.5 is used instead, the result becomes 3.2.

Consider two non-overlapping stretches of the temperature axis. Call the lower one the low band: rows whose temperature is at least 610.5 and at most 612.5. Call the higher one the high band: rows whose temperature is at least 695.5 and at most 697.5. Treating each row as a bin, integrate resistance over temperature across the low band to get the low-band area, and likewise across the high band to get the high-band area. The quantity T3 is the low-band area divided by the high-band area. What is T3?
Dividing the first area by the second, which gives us 0.93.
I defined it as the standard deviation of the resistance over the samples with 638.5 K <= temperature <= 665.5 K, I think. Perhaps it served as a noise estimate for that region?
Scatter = 3.3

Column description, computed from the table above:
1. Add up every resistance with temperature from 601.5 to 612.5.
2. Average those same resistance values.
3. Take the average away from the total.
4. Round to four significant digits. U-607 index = 1392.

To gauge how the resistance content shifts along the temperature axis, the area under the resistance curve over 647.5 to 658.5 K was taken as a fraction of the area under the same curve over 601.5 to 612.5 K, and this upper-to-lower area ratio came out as 1.07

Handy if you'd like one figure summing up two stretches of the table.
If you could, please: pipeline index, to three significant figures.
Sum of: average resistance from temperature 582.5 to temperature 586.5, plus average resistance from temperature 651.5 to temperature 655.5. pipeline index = 284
